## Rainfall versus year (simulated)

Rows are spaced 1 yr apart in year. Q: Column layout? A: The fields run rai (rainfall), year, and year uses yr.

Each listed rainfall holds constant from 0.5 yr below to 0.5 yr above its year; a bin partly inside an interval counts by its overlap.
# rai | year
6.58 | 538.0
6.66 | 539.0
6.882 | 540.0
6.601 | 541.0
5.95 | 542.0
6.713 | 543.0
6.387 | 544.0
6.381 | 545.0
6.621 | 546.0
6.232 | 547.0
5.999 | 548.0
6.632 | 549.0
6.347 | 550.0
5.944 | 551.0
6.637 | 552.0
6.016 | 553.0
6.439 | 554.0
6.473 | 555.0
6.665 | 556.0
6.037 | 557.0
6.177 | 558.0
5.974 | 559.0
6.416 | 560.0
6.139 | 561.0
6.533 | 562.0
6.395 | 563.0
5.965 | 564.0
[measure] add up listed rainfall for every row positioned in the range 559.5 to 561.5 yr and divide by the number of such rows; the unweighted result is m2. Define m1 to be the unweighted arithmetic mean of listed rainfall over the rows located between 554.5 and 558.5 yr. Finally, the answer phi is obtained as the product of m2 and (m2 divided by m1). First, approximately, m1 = 6.34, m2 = 6.28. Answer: 6.22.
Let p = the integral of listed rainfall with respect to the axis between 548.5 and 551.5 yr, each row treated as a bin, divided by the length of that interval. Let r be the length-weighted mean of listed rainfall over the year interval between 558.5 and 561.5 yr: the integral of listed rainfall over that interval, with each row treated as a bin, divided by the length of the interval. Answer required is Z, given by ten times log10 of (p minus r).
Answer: -8.8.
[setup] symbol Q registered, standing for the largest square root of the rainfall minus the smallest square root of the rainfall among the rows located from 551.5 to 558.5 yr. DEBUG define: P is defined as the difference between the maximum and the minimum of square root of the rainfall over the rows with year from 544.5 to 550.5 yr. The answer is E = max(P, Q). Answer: 0.13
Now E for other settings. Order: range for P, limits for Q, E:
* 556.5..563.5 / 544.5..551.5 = 0.14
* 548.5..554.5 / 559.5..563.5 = 0.14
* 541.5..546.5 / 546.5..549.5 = 0.15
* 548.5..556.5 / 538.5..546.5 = 0.18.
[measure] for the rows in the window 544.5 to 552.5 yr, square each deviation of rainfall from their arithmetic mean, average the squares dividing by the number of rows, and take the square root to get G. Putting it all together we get 0.26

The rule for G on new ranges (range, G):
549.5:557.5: 0.27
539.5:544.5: 0.32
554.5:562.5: 0.24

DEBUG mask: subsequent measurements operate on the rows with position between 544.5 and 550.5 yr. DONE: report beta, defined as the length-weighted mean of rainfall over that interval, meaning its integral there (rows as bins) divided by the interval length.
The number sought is 6.37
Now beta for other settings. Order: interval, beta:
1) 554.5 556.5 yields 6.57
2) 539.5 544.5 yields 6.51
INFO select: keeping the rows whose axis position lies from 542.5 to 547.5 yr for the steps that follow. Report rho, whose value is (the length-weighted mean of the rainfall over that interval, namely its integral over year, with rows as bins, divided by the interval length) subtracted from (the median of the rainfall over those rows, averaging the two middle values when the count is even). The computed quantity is -0.080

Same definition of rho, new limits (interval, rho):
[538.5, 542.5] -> 0.107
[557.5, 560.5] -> -0.012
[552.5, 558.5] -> 0.007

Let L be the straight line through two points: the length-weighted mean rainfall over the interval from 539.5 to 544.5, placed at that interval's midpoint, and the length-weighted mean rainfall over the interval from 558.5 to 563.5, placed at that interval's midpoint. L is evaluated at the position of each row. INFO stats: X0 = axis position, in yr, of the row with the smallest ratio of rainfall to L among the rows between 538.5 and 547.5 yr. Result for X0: 542.0 yr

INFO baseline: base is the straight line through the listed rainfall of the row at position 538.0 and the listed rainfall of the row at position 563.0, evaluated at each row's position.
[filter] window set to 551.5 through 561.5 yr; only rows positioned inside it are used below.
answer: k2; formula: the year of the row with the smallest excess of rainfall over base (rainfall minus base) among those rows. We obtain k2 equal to 553.0 yr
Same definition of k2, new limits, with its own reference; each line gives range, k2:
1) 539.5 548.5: 542.0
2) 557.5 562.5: 559.0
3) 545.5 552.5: 551.0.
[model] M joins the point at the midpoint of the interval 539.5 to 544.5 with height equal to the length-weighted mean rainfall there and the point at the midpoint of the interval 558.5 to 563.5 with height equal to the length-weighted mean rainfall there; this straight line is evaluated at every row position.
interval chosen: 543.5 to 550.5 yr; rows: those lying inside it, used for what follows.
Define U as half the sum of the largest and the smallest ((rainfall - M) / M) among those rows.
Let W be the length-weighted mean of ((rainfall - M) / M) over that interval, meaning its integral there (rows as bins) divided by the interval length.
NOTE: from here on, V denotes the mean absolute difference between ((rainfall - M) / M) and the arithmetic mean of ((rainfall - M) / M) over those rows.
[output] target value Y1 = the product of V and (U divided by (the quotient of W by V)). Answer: 0.001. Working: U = -0.0182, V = 0.0235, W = -0.012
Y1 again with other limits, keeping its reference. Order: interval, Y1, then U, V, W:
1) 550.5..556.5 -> 0.009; -0.0110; 0.0417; -0.002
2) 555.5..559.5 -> 0.000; -0.0020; 0.0343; -0.019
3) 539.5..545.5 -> 0.008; -0.0158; 0.0358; -0.002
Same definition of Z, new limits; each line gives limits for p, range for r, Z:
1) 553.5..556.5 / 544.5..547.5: -9.4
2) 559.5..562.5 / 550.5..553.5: -7.9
